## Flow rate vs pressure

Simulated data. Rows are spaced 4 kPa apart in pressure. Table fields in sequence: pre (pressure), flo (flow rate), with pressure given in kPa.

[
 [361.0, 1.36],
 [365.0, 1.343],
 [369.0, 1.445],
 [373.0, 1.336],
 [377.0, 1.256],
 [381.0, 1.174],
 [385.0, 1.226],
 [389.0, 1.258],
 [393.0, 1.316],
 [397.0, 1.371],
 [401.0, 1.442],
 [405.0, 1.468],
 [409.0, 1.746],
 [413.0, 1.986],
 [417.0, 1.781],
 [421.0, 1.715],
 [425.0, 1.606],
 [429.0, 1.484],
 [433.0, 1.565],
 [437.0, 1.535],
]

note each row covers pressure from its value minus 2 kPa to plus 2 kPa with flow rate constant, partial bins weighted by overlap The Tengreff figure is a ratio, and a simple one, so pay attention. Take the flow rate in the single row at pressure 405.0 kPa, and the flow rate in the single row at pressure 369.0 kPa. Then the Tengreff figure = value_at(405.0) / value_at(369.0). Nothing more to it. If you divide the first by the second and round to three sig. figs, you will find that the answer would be 1.02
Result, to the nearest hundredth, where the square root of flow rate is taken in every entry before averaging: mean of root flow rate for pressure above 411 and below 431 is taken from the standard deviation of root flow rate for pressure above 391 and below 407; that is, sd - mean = -1.28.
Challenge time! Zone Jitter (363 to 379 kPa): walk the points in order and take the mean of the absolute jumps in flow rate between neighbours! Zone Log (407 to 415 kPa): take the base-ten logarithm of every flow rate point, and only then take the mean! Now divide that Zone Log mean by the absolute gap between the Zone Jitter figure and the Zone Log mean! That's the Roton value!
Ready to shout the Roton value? 1.6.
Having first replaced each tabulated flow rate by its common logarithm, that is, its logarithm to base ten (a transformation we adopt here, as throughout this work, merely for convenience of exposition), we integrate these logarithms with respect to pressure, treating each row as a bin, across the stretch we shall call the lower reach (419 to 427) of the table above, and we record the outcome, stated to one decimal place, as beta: 1.8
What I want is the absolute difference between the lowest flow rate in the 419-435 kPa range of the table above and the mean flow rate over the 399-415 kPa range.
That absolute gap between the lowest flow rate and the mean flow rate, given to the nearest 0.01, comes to 0.18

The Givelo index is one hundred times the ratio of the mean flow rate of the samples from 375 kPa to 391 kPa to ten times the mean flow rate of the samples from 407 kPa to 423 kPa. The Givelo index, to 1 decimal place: 6.8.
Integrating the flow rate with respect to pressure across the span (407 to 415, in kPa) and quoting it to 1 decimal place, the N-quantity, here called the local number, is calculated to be 14.9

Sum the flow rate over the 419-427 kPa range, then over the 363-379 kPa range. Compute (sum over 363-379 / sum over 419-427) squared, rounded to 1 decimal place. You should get 2.6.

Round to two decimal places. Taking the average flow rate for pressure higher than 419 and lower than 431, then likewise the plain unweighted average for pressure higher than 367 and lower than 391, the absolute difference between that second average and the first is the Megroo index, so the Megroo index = 0.32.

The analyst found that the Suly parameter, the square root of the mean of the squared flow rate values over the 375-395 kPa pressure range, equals 1.25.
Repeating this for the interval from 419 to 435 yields 1.59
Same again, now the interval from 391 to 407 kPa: 1.40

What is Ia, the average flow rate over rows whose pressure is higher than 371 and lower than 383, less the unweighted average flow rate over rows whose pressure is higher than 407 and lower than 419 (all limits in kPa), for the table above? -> -0.6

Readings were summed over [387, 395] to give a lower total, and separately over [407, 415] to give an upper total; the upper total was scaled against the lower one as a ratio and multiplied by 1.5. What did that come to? 2.2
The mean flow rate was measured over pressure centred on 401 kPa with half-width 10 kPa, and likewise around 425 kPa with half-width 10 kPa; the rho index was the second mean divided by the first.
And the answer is 1.11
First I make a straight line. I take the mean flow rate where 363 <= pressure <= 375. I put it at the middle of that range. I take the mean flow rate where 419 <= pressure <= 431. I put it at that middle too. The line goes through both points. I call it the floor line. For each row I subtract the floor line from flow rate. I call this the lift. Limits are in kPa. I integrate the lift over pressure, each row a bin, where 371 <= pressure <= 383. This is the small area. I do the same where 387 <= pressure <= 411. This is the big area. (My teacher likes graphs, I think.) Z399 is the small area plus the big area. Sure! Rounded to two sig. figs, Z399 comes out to -3.3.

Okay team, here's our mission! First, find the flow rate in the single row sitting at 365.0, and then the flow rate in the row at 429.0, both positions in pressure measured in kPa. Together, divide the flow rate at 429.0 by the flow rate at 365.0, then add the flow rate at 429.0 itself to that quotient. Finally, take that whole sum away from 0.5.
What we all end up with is -2.09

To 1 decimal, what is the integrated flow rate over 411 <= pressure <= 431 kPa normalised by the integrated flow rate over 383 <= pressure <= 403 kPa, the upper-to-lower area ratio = 1.3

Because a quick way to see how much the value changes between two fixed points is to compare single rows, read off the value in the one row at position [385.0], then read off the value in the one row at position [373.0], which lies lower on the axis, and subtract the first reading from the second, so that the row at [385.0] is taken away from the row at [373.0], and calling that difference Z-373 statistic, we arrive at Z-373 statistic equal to 0.11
